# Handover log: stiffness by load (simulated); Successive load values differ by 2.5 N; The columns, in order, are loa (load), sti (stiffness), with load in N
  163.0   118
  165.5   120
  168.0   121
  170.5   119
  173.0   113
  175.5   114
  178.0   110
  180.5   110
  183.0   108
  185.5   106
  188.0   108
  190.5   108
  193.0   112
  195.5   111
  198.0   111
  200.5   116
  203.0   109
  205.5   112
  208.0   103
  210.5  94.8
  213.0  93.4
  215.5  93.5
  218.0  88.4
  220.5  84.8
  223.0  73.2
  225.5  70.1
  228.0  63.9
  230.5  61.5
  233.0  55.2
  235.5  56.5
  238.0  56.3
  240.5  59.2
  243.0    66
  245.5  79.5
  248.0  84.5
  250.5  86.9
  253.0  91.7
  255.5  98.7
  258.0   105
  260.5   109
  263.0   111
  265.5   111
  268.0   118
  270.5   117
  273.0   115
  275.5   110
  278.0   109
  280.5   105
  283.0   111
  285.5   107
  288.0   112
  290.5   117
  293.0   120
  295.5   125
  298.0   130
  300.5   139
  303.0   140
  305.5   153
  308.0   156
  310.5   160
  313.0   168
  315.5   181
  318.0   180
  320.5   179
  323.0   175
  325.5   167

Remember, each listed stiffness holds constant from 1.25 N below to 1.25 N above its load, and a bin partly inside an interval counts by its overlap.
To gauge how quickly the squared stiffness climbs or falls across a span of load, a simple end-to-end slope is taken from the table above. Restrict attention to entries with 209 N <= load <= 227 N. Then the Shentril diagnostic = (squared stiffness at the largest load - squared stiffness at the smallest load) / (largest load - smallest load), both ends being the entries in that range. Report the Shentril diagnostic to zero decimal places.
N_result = -272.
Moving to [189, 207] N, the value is 59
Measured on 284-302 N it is 525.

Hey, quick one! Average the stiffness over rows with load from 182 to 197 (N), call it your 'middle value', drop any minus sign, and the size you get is 109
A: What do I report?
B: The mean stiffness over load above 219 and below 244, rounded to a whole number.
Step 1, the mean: 65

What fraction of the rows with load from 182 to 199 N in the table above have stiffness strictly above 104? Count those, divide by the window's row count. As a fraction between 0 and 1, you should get 1.0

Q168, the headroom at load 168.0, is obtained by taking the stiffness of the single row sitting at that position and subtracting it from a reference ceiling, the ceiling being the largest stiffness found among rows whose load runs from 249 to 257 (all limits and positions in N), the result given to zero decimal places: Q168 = -22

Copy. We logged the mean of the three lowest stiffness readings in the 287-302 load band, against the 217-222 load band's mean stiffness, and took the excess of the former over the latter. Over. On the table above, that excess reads 30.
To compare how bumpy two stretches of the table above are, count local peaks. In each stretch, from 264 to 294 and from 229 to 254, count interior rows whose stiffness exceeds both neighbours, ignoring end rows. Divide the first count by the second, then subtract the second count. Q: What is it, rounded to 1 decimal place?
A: 1.0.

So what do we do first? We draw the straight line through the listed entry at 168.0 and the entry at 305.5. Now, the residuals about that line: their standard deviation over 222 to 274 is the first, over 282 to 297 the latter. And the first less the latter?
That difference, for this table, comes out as 14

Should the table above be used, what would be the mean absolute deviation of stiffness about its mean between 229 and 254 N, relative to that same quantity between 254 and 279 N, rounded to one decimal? 3.2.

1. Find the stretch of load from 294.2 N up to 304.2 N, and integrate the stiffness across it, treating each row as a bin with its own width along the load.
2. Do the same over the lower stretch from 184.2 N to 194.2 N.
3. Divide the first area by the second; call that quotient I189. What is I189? 1.2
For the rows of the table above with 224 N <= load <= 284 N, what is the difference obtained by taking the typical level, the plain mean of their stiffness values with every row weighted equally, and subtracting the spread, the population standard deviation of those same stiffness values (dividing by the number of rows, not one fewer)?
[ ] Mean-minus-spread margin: 67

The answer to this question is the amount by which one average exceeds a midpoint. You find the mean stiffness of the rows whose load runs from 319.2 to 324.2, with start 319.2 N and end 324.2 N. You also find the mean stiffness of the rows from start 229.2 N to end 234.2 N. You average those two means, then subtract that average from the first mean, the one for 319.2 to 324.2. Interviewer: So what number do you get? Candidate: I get 59.3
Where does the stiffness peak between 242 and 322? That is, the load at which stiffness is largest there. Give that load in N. 315.5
